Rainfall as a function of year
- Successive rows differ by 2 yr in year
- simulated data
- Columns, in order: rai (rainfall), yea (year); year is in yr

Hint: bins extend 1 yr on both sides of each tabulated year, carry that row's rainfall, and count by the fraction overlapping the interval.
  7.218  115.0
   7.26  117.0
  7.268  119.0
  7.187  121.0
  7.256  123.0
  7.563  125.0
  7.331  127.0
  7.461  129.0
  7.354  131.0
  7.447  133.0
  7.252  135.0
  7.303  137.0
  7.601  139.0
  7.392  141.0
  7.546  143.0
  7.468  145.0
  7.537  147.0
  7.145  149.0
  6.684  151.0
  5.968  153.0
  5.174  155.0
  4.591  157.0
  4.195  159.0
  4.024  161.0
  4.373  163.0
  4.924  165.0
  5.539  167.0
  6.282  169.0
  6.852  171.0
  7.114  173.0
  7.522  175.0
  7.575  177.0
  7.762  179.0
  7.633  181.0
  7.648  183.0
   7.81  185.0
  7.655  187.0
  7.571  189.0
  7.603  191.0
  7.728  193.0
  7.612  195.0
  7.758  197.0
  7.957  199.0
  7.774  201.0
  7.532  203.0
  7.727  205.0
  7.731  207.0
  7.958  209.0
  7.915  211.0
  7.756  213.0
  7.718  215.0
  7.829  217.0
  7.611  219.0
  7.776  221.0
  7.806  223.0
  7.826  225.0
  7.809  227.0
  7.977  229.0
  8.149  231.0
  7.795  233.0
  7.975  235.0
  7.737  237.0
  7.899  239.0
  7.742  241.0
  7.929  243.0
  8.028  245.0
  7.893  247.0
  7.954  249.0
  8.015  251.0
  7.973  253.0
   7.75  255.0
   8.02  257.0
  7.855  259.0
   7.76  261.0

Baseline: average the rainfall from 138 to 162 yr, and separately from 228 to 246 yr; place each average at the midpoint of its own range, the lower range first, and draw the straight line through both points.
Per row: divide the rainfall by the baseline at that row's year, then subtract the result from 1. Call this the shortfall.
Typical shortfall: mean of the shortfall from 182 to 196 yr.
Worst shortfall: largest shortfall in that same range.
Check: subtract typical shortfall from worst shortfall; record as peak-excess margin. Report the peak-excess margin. 0.024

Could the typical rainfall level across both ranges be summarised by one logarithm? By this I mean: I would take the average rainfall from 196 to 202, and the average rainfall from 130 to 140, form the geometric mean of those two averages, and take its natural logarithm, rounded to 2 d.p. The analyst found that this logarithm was 2.03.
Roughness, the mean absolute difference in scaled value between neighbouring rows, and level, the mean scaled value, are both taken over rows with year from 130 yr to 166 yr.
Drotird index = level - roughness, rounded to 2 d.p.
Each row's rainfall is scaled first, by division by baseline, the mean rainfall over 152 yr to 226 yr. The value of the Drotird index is 0.86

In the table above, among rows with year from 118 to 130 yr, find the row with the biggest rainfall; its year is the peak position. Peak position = 125.0 yr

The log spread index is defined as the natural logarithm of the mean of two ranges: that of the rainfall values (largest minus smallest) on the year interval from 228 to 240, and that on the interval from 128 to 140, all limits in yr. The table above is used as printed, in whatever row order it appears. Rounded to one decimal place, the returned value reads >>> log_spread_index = -1.0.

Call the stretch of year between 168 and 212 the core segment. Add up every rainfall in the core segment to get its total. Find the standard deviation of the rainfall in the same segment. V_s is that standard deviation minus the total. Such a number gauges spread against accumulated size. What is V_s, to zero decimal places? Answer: -166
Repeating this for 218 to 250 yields -126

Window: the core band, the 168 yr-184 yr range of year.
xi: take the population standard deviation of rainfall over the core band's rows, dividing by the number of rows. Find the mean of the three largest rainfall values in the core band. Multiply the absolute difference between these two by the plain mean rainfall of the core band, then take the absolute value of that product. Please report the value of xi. 53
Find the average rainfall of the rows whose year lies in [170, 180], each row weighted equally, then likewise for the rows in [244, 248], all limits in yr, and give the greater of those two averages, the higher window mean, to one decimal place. 8.0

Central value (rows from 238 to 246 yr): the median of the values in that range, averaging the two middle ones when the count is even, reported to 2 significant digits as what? 7.9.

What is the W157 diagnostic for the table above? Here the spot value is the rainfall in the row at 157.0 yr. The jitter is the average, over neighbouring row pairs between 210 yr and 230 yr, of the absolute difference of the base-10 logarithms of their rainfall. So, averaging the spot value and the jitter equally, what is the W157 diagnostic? 2.30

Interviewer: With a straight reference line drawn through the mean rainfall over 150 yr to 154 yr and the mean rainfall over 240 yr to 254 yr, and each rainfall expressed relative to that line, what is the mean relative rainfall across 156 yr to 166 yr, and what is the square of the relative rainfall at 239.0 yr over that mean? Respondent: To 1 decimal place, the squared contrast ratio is 2.2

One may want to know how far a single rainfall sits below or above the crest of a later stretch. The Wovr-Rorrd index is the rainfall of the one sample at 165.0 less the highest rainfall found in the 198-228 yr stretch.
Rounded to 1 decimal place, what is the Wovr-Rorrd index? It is -3.0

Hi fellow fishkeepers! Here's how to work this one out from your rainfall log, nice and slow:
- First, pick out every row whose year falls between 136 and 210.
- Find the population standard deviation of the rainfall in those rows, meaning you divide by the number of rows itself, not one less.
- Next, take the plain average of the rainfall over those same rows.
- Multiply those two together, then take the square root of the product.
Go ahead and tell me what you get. 2.9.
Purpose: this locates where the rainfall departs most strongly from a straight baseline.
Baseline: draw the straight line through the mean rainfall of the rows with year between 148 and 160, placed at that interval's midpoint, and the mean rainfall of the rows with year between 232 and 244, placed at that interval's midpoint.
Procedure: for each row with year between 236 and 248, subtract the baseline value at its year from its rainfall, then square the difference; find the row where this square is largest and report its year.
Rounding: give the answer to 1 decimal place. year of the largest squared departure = 247.0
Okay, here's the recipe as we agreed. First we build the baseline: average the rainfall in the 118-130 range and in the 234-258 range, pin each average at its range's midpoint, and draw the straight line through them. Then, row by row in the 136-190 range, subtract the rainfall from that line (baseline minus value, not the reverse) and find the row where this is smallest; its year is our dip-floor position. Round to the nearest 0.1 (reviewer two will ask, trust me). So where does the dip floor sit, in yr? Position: 139.0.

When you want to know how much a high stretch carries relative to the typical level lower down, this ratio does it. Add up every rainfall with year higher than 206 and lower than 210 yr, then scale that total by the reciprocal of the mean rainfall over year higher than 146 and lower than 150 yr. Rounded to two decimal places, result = 2.14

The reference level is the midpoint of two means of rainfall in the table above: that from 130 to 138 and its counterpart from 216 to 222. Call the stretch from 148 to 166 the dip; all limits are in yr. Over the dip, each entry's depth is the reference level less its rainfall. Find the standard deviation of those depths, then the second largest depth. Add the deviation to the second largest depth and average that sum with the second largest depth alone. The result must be 3.9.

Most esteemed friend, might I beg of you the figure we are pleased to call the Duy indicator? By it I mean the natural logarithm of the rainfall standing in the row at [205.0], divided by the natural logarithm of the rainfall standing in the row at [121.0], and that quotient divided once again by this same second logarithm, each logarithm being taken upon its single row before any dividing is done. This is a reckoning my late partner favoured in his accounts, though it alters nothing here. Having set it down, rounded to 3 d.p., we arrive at 0.526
